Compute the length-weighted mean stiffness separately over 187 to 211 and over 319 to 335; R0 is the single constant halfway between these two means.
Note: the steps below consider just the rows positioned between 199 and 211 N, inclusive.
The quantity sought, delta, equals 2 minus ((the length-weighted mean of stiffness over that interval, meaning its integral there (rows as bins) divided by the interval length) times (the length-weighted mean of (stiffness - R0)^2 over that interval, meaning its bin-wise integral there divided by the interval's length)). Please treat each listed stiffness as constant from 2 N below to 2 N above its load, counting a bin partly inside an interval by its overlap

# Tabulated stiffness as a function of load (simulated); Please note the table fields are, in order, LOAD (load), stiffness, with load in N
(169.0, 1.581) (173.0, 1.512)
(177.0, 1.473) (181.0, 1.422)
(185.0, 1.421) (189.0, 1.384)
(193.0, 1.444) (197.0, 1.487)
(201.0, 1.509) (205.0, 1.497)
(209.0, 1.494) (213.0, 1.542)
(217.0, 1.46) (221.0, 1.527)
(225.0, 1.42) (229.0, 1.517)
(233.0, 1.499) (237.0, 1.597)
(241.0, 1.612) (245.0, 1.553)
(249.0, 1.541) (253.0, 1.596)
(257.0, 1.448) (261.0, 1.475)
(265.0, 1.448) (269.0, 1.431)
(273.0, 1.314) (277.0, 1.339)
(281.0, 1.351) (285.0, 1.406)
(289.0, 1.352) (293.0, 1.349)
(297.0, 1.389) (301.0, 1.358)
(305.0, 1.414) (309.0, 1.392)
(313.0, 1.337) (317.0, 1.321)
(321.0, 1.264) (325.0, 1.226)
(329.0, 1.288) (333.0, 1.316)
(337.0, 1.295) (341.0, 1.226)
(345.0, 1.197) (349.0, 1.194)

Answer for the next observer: 1.975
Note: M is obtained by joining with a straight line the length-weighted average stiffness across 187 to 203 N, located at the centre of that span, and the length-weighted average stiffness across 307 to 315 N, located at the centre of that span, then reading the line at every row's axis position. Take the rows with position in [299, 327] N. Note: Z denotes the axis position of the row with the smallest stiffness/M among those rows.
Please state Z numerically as 325.0 N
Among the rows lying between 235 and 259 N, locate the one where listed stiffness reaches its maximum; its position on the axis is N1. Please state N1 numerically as 241.0 N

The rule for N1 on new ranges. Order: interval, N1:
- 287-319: 305.0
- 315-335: 317.0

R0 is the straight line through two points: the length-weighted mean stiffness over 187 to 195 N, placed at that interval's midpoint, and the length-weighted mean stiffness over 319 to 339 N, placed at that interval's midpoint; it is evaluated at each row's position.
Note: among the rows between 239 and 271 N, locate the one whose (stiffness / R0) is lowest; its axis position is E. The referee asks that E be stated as 269.0 N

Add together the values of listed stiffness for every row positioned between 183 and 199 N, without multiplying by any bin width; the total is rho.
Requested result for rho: 5.7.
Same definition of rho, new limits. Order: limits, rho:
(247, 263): 6.1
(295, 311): 5.6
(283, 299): 5.5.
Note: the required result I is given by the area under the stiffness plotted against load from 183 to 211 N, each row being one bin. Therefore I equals 41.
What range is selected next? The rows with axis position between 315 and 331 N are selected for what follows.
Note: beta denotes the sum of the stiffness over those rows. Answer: 5.1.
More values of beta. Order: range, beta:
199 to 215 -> 6.0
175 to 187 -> 4.3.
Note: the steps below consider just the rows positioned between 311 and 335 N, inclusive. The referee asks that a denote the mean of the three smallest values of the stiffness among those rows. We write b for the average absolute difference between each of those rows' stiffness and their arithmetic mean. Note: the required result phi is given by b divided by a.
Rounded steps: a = 1.26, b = 0.0327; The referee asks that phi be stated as 0.0259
